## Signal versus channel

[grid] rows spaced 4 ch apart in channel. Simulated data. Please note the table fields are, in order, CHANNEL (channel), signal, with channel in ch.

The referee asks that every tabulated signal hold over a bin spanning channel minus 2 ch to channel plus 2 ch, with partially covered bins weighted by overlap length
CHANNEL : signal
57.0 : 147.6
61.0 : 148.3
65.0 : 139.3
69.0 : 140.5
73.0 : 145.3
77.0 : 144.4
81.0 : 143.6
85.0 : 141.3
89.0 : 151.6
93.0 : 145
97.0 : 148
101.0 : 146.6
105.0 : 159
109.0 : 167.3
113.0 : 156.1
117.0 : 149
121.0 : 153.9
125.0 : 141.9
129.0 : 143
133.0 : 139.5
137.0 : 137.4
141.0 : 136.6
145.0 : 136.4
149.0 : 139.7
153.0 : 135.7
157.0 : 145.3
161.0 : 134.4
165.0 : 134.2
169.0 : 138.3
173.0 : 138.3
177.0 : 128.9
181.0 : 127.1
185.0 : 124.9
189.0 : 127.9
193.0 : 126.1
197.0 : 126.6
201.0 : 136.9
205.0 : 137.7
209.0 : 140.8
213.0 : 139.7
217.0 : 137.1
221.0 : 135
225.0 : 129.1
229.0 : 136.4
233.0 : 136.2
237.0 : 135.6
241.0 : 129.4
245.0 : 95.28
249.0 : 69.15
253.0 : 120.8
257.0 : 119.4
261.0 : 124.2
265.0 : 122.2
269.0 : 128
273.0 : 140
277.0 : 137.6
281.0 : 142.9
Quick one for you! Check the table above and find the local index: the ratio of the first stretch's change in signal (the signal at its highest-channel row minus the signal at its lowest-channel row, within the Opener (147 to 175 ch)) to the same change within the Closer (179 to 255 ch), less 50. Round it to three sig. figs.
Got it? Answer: -49.8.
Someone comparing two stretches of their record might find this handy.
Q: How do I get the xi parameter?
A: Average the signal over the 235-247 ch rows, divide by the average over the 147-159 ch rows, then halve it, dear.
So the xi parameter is 0.43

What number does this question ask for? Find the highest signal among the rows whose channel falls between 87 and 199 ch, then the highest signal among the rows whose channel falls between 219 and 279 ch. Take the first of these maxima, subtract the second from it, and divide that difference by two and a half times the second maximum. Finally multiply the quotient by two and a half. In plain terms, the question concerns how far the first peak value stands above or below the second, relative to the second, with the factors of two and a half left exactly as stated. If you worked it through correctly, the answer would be 0.195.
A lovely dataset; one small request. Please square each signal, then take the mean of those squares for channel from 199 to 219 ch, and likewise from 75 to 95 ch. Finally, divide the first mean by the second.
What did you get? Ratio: 0.91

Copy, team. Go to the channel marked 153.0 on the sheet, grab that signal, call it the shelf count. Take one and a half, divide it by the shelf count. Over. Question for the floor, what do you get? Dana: 0.0111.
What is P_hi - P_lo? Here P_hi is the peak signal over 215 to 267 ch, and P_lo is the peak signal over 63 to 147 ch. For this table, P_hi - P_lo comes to -30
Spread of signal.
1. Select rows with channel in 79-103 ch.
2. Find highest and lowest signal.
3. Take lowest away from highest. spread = 10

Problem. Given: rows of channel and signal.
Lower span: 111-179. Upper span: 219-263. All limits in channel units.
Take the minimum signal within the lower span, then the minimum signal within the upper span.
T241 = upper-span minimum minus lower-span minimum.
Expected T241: -60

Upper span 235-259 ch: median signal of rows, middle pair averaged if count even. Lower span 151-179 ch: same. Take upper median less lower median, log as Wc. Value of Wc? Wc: -16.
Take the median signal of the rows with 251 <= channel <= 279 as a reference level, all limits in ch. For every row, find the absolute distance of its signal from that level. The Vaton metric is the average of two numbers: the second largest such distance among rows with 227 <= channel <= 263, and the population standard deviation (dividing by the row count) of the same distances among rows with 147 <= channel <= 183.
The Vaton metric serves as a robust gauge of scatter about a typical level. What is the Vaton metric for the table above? 17.1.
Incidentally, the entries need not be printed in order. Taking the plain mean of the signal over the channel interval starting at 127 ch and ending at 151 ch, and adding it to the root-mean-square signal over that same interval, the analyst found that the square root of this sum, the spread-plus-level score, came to 16.7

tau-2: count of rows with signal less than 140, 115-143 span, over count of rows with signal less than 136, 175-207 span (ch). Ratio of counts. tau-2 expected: 0.50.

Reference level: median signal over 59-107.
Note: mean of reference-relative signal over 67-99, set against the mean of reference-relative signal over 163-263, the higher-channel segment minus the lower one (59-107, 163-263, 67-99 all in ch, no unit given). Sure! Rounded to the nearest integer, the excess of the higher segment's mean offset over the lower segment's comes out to -17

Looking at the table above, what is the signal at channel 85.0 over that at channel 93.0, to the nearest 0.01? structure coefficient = 0.97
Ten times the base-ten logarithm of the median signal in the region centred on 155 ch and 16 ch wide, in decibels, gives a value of 21.4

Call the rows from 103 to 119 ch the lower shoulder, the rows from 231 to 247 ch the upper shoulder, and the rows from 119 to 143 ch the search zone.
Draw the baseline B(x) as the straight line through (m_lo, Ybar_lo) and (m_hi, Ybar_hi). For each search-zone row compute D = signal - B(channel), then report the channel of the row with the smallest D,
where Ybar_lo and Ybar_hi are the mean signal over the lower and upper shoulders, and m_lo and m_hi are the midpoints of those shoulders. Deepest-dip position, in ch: 137.0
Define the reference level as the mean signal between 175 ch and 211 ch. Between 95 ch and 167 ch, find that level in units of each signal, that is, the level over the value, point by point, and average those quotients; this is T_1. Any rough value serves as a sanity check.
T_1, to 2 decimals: 0.91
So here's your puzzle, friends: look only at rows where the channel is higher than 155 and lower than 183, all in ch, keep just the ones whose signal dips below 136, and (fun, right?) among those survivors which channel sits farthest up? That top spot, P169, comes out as 181.0 ch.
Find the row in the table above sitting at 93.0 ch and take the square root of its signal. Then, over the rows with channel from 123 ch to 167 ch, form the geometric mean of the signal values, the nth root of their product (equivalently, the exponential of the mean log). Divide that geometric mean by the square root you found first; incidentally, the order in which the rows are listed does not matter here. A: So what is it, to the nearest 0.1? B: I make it 11.5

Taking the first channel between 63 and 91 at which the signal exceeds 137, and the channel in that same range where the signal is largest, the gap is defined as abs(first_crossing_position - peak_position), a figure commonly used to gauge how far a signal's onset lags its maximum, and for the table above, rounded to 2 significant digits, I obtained 24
